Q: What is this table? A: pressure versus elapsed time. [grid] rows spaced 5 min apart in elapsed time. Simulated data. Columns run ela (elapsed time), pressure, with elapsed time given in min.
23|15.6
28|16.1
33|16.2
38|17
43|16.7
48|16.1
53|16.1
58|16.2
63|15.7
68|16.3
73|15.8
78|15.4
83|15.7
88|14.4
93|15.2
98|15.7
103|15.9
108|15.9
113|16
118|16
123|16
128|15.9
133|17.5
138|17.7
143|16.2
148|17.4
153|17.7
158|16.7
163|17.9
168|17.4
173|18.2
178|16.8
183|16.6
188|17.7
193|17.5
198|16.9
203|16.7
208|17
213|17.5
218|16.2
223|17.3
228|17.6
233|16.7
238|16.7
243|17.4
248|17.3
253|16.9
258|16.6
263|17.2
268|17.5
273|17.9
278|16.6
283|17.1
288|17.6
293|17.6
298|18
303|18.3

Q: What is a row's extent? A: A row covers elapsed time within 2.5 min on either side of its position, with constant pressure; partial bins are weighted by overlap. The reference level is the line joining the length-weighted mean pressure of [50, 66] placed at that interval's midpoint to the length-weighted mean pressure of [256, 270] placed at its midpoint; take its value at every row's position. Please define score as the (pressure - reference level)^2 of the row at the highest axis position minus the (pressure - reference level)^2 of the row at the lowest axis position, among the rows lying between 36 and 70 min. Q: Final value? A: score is -1.1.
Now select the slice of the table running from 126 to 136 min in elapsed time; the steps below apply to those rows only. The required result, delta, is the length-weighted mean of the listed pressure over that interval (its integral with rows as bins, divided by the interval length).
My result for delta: 16.8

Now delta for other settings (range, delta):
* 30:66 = 16.3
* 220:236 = 17.2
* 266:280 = 17.4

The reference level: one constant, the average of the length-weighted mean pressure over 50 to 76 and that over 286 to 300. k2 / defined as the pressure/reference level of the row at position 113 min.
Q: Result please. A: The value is 0.95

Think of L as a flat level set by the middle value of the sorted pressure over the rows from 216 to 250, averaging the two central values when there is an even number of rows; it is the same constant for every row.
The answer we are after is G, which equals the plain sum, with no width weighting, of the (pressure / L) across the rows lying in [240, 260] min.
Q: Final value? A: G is 3.9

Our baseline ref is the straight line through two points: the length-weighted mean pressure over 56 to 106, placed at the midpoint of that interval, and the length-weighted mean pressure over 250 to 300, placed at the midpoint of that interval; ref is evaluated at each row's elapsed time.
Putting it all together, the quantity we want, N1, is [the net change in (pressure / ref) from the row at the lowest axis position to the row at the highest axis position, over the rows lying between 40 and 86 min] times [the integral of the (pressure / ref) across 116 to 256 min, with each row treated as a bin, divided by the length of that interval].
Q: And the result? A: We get -0.091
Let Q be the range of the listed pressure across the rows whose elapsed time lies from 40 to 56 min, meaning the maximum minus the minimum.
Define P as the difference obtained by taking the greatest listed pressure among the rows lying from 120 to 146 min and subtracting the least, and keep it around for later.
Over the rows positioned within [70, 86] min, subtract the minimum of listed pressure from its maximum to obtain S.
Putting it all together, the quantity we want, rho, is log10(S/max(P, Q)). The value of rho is -0.65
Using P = 1.8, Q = 0.6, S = 0.40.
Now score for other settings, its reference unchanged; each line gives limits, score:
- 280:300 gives 0.5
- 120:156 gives 1.3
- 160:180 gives -1.7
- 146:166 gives 0.9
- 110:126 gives 0.0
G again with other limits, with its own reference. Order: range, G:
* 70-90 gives 3.5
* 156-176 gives 4.1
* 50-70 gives 3.7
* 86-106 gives 3.5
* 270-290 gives 4.0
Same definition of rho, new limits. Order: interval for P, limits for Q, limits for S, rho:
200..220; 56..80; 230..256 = -0.27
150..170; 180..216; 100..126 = -1.08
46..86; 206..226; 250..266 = -0.34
